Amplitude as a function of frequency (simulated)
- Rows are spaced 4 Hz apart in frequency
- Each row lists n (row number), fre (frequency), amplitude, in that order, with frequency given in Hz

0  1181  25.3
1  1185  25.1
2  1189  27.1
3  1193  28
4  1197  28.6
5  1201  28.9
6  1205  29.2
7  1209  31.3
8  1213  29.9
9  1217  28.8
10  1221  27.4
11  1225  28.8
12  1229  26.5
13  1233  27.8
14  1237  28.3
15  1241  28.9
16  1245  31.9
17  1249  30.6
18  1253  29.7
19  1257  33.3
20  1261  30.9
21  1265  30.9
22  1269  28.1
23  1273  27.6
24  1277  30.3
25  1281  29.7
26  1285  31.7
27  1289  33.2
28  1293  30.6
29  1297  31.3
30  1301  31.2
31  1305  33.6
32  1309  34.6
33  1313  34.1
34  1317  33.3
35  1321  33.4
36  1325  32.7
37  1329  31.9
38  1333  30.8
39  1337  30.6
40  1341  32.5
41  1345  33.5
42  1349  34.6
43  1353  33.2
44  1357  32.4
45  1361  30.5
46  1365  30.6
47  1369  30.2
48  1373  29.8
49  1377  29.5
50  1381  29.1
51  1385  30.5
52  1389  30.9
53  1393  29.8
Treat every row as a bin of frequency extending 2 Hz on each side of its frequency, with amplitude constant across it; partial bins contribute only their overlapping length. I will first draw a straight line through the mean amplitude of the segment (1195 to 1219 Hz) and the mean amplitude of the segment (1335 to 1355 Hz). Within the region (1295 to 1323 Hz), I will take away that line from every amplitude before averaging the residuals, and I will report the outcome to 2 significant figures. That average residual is 1.1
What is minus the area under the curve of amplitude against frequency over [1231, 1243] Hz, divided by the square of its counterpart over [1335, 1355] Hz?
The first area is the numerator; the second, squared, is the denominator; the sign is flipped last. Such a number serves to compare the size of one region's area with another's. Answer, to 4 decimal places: -0.0008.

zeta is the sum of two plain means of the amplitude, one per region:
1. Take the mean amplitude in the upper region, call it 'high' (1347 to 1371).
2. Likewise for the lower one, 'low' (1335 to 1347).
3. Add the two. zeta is 64.1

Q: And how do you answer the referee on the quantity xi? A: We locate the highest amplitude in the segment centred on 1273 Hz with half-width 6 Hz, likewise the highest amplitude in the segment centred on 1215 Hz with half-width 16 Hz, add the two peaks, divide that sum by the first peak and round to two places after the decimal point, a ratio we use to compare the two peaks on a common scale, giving 2.03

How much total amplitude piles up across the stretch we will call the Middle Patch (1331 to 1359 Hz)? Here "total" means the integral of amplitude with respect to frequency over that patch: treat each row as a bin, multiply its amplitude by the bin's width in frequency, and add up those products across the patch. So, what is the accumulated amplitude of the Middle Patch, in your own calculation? 910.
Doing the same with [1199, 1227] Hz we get 817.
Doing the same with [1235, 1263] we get 854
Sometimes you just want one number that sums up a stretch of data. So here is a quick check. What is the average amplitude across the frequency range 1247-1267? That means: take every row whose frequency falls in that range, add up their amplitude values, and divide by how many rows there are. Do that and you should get 31.1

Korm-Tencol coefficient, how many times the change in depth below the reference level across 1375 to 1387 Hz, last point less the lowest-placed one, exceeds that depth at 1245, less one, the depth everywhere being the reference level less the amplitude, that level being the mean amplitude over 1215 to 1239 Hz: -0.7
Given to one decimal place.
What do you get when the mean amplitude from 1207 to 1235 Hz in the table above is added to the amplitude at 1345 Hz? 62.1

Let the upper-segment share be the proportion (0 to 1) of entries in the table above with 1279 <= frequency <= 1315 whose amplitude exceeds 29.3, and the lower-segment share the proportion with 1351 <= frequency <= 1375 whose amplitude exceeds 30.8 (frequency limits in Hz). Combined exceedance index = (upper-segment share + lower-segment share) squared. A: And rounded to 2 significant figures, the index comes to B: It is 1.8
